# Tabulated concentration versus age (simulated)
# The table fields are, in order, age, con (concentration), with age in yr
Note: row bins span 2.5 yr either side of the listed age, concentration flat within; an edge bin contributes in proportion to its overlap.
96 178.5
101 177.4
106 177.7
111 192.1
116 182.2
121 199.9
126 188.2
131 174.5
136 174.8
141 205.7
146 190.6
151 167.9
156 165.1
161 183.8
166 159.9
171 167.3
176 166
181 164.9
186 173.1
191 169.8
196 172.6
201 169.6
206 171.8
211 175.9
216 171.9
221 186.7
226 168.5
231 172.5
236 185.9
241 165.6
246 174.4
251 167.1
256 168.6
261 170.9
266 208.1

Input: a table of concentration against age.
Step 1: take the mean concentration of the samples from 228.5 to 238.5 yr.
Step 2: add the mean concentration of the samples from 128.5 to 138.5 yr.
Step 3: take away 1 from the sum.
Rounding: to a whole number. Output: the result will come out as 353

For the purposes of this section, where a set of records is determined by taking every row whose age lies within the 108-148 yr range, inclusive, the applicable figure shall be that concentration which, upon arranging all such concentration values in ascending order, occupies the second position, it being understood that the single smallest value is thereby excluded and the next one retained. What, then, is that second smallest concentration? 174.8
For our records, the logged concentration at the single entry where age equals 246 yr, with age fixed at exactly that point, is 174.4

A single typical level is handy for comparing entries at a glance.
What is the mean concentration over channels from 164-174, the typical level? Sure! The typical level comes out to 164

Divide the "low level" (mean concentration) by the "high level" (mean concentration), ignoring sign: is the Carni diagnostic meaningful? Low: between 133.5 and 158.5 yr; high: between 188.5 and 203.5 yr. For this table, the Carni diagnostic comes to 1.06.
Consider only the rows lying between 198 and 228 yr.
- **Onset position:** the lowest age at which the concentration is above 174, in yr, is 211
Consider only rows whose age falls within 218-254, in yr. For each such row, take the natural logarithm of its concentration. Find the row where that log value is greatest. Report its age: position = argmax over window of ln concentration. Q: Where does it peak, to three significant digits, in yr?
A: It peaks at 221 yr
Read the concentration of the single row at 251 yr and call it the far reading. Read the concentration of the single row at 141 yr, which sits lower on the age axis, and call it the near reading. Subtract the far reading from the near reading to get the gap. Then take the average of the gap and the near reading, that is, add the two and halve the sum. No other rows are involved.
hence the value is 122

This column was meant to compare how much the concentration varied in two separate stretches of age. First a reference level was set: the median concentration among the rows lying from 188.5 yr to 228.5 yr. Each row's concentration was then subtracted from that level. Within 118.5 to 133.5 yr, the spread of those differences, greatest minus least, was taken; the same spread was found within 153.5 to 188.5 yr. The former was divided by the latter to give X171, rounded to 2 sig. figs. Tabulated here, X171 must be 1.1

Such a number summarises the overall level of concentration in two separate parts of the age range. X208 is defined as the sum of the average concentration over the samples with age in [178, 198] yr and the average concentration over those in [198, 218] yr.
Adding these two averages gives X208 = 342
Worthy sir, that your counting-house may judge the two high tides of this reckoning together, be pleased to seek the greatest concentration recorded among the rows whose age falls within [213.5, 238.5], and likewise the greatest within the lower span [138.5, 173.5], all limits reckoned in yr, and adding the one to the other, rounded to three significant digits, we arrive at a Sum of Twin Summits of 392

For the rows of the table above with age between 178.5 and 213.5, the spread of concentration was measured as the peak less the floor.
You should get 11.0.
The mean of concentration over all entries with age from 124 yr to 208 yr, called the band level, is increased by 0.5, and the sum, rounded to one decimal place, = 174.9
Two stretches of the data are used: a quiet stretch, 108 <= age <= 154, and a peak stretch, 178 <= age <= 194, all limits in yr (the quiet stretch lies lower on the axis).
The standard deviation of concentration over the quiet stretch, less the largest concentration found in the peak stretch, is -161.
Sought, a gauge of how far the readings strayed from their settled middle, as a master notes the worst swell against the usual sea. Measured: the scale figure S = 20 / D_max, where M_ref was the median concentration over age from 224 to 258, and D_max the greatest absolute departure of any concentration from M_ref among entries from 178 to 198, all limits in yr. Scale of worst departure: 4.4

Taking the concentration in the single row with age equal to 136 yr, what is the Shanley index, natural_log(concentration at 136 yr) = 5.16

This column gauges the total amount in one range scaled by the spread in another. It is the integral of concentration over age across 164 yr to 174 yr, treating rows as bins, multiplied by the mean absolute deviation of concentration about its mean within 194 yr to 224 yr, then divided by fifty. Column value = 143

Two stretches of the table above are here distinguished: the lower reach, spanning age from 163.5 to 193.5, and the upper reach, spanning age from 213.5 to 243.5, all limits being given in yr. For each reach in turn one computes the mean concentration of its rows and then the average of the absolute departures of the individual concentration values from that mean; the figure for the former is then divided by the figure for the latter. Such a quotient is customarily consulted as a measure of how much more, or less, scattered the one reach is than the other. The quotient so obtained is 0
